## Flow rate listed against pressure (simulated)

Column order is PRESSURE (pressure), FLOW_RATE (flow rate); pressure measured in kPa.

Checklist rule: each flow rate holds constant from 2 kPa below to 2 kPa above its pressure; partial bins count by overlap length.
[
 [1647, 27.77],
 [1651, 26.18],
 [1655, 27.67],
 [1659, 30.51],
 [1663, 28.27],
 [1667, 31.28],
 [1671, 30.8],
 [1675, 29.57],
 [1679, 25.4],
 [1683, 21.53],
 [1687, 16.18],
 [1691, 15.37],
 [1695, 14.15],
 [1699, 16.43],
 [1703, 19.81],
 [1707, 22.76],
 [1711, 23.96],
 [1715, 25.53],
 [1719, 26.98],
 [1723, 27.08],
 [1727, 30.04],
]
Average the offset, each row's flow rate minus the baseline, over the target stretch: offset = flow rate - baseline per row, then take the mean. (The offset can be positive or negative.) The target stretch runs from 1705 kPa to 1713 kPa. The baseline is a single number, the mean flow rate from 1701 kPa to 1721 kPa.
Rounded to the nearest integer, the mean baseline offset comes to 0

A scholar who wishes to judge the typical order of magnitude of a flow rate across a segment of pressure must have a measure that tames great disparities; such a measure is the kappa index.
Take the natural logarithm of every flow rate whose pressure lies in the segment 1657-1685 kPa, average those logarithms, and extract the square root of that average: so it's 1.83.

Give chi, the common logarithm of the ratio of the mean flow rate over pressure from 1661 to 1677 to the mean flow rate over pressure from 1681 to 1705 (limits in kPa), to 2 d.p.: 0.24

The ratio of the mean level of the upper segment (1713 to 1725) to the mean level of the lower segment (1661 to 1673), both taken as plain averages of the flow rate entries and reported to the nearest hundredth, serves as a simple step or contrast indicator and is 0.88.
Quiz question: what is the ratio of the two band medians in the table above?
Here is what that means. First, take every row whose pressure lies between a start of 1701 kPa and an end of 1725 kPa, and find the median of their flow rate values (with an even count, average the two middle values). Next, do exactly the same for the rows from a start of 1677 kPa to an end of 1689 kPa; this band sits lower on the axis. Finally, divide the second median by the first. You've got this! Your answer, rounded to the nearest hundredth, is 0.87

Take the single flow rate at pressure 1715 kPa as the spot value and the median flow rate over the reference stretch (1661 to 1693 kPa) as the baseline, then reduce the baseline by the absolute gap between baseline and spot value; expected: 26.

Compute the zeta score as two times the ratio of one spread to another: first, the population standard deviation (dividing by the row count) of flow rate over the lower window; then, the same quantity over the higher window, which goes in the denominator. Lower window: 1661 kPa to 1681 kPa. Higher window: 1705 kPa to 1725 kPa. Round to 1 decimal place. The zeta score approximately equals 2.5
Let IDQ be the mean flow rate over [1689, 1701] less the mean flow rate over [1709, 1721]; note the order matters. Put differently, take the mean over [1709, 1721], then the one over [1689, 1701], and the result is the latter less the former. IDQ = -10.2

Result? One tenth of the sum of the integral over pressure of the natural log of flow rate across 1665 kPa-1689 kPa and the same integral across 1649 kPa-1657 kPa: 10.4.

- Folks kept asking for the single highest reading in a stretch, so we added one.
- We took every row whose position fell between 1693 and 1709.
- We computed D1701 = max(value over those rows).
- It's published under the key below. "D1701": 22.76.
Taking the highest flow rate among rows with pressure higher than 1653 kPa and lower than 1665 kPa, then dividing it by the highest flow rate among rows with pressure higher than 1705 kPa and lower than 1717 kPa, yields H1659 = 1.2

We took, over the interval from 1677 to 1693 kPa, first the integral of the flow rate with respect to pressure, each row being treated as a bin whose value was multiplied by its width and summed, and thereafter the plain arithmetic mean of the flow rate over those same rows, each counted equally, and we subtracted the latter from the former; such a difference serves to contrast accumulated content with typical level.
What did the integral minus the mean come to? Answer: 294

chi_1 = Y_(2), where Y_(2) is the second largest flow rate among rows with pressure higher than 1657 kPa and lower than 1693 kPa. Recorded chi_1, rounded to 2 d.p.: 30.80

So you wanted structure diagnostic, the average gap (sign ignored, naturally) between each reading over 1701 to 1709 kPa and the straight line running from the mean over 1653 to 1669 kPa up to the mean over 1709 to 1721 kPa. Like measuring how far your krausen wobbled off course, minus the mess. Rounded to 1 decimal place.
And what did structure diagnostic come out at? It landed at 4.9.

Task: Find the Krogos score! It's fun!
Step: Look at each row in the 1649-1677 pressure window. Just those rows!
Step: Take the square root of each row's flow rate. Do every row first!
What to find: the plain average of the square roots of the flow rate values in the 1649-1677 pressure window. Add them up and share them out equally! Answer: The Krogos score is 5.4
